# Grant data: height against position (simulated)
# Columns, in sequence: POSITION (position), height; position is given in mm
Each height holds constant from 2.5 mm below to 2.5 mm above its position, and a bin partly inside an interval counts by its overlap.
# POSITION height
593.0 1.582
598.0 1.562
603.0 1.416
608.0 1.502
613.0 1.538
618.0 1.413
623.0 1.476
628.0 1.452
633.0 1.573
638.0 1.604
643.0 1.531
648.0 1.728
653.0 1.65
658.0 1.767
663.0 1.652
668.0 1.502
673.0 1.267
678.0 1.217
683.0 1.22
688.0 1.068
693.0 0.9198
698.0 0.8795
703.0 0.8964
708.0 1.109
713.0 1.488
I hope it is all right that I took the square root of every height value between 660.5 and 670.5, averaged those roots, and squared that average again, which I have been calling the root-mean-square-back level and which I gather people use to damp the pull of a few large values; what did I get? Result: 1.58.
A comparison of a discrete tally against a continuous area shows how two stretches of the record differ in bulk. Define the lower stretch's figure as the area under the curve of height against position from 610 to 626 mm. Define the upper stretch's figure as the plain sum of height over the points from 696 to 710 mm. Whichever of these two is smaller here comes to 2.9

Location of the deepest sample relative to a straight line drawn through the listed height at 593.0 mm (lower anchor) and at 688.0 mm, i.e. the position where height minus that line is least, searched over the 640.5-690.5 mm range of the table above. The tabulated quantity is 688.0 mm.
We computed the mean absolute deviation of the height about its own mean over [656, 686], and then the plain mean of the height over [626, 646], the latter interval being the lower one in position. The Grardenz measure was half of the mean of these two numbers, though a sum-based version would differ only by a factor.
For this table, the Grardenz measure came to 0.44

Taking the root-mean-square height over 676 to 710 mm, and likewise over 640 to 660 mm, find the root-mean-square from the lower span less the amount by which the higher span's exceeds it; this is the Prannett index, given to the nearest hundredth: 2.29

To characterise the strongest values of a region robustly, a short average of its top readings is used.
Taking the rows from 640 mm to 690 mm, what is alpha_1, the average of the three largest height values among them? 1.72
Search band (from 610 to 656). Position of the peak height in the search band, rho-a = 648.0 mm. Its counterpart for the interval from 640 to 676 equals 658.0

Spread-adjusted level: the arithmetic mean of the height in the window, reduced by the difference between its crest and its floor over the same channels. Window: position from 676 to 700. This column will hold 0.72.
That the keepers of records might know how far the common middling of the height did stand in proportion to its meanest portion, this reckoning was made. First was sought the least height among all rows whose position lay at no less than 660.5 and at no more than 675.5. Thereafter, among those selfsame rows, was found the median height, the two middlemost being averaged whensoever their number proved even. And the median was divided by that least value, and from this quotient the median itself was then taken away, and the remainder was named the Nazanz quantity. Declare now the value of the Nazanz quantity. -0.32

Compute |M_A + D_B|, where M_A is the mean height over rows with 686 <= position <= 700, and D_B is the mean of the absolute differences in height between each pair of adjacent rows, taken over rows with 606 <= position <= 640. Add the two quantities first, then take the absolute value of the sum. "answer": 1.0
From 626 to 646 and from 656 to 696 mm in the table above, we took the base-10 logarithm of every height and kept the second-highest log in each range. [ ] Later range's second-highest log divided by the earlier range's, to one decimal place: 1.1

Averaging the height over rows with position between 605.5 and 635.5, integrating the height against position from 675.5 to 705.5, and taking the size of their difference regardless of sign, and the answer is 29.5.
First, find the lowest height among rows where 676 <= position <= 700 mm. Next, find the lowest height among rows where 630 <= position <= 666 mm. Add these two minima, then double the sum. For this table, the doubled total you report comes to 4.82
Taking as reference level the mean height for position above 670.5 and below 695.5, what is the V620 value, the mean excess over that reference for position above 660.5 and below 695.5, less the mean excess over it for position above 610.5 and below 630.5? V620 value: -0.2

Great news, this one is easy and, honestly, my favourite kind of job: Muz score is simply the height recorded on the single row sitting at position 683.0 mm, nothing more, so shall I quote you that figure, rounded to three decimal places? 1.220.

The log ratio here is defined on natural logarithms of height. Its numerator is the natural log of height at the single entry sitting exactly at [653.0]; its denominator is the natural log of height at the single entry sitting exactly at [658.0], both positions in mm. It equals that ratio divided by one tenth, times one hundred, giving 880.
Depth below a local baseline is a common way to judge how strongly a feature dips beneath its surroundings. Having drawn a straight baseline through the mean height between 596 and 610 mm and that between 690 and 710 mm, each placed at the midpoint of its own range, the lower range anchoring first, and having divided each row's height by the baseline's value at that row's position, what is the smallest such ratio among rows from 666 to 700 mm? 0.91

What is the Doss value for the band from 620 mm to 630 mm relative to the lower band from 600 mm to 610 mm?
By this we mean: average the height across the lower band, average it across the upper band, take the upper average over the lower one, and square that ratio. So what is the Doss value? 1.0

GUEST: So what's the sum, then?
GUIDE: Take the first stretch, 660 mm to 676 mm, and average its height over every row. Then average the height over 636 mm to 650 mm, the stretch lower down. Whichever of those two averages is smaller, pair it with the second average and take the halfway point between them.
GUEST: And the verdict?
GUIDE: 1.55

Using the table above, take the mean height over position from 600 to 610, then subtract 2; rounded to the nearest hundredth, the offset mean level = -0.54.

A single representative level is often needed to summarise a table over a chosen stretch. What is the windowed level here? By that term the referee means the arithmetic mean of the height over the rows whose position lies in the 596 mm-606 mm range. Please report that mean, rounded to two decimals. 1.49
